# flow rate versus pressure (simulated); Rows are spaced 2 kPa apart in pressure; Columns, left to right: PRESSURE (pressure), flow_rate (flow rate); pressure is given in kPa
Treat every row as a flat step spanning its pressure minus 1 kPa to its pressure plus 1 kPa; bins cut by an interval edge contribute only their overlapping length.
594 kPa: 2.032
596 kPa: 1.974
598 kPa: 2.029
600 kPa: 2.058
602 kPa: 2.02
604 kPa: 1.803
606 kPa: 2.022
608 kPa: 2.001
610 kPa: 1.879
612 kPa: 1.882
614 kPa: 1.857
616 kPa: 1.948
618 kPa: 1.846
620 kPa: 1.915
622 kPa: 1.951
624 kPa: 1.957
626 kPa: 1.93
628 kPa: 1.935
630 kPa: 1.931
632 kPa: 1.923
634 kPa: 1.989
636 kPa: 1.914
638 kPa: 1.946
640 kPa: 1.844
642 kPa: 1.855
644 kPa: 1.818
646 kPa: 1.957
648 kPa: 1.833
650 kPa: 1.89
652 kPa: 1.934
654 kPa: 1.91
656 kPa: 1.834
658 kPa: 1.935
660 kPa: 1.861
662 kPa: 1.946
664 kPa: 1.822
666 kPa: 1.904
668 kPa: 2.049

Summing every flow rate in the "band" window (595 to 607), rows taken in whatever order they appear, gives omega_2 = 11.9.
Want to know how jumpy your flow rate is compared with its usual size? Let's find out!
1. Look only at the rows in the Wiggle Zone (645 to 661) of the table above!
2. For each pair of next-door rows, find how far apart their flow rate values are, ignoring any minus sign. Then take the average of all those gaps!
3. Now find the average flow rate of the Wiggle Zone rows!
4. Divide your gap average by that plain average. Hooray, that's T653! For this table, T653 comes 0.038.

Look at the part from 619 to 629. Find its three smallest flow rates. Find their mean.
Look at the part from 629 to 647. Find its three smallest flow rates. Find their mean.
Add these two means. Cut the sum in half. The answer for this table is 1.88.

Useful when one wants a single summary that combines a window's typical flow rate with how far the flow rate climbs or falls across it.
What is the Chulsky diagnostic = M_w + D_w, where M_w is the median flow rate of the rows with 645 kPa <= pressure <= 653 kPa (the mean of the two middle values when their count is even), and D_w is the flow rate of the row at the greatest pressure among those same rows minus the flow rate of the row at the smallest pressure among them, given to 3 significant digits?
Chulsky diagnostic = 1.89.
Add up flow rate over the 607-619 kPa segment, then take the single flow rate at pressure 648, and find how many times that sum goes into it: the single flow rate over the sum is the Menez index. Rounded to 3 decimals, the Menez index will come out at 0.161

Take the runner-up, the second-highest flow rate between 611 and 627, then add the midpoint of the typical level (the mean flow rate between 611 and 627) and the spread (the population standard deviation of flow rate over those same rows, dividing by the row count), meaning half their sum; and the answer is 2.93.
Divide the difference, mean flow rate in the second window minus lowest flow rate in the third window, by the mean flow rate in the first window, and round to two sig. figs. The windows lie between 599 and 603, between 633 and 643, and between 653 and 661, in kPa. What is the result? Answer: 0.037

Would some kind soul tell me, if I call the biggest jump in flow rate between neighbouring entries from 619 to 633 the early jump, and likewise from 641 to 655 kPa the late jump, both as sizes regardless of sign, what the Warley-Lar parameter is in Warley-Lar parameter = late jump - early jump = 0.10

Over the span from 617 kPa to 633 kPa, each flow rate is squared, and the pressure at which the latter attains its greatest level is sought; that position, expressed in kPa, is 624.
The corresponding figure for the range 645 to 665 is 646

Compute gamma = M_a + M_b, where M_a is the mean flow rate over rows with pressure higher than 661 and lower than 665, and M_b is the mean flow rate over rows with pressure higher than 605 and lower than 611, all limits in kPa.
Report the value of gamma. 3.85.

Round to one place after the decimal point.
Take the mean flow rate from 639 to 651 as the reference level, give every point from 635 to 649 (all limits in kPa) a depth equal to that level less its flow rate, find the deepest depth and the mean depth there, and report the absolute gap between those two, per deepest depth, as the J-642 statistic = 1.3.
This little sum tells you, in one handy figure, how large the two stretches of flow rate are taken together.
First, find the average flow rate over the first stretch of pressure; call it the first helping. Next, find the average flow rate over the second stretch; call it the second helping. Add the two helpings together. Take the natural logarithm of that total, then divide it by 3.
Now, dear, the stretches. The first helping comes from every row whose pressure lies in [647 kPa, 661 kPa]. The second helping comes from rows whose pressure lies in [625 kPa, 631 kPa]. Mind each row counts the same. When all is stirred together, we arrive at 0.447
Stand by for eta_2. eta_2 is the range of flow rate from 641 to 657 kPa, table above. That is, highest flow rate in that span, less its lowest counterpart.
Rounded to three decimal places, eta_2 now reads 0.139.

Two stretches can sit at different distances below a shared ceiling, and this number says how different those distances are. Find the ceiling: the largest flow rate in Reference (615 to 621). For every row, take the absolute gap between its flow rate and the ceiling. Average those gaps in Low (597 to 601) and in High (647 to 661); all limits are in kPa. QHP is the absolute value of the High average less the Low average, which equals 0.033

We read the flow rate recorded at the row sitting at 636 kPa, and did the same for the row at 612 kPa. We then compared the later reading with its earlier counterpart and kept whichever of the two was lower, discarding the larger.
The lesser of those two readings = 1.88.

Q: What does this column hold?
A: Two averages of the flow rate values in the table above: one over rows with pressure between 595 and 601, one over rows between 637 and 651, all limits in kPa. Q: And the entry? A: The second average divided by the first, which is 0.93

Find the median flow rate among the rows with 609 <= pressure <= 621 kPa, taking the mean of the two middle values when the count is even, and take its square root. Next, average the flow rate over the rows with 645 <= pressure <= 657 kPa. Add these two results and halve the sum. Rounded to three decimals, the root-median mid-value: 1.632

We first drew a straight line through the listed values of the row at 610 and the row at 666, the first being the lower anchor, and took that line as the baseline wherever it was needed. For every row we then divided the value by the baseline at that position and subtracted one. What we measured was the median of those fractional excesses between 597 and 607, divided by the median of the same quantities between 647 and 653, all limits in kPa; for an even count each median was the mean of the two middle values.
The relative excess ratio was -21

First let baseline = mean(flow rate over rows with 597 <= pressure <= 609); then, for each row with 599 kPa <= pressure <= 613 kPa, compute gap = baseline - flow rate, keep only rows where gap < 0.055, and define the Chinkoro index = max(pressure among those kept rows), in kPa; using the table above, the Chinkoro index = 608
